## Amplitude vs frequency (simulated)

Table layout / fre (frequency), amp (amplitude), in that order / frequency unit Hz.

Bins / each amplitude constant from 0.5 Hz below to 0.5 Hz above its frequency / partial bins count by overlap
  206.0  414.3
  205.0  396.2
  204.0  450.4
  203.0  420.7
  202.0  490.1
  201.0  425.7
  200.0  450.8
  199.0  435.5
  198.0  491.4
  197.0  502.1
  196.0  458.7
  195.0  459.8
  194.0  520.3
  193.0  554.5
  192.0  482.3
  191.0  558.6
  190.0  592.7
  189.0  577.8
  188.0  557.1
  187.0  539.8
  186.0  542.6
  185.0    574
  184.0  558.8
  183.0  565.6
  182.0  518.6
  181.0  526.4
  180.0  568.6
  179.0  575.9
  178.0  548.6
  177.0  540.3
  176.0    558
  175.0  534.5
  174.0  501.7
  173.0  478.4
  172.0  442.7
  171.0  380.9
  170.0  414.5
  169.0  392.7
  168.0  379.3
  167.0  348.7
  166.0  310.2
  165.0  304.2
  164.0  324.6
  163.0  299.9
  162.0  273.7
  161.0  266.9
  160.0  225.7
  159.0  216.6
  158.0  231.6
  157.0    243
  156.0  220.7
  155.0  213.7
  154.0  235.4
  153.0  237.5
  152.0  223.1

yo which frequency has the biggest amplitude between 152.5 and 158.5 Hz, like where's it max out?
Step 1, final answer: 157.0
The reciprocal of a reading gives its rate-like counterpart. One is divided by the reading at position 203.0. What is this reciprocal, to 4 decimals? 0.0024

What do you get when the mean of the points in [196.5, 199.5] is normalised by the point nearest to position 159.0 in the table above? 2.2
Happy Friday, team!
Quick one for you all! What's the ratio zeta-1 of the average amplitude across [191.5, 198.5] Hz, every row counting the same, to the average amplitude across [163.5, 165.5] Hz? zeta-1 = 1.6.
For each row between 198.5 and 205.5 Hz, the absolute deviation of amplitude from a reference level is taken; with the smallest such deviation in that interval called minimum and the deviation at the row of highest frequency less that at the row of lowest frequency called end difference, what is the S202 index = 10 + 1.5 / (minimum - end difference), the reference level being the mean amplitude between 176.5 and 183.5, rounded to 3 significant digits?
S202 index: 10.1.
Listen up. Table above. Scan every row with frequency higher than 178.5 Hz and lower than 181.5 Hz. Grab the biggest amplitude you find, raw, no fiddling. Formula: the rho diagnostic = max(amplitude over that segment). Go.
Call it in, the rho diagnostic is 575.9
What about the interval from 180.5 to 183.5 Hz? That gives 565.6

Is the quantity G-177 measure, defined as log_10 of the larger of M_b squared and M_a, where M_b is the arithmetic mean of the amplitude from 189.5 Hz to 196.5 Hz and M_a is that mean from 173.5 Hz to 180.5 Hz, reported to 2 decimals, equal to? 5.43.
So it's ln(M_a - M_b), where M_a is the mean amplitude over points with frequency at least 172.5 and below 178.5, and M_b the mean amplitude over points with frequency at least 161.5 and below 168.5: 5.33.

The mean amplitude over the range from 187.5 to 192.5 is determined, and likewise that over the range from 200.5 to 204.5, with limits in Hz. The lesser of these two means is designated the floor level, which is 447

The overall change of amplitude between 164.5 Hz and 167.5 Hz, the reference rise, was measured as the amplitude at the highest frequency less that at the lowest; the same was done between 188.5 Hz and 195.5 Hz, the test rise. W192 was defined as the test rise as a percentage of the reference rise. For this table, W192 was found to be -265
